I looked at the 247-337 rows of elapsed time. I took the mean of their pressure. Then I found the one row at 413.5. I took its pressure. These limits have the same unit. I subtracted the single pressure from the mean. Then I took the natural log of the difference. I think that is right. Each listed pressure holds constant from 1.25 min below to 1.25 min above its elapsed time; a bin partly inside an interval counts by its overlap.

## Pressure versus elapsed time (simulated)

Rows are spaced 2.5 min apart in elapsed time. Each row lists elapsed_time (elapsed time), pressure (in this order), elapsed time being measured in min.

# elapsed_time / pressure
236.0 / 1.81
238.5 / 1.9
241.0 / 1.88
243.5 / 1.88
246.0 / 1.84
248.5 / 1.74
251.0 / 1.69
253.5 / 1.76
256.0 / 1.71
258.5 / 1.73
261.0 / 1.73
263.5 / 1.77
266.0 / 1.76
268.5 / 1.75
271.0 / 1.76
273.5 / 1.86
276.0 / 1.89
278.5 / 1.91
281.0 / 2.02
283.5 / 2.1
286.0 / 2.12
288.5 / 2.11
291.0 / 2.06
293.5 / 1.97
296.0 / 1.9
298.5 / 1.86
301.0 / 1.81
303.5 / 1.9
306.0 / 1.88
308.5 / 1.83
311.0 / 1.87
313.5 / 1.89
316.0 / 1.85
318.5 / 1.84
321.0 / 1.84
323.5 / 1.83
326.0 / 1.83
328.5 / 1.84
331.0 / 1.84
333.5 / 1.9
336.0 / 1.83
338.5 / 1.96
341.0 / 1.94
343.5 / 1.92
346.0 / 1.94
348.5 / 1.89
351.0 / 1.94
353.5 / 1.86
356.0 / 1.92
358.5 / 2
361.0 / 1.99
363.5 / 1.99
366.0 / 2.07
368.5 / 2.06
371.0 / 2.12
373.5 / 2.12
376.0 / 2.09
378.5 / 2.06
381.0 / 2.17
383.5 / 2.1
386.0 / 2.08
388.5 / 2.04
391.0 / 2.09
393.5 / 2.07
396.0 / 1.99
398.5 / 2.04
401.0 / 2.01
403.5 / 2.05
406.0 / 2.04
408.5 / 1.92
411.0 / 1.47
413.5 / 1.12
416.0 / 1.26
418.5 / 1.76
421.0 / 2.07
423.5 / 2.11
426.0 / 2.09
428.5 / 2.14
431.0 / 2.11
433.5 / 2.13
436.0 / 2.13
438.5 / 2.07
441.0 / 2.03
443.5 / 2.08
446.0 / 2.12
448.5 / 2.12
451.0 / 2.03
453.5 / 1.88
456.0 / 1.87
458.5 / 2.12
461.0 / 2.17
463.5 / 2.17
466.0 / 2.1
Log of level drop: -0.30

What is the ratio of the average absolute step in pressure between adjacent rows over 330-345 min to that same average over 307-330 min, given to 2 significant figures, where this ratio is 3.7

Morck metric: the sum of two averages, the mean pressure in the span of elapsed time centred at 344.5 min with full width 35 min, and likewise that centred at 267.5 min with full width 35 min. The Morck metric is 3.73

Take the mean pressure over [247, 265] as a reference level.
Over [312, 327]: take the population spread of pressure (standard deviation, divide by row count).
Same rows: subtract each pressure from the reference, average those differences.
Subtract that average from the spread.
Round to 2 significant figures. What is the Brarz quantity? 0.13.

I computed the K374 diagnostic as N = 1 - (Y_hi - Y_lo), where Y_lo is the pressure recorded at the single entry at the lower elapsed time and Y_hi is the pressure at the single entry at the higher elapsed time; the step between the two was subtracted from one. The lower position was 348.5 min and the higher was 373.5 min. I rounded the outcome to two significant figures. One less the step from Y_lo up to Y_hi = 0.77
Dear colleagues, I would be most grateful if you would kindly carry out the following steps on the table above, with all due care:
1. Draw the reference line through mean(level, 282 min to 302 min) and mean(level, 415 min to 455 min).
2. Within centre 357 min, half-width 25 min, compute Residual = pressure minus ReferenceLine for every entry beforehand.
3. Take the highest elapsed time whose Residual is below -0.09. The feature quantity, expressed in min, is 353.5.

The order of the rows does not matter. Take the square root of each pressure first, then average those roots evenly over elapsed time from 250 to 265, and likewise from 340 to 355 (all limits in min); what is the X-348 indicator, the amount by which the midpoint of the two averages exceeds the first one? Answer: 0.034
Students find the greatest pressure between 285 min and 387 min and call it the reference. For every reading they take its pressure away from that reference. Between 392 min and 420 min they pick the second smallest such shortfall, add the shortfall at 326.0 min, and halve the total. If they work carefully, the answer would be 0.23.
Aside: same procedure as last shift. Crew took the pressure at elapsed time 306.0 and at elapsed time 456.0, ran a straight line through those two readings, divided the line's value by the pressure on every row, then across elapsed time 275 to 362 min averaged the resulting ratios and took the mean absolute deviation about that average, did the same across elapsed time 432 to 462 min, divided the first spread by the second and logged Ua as 1.0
